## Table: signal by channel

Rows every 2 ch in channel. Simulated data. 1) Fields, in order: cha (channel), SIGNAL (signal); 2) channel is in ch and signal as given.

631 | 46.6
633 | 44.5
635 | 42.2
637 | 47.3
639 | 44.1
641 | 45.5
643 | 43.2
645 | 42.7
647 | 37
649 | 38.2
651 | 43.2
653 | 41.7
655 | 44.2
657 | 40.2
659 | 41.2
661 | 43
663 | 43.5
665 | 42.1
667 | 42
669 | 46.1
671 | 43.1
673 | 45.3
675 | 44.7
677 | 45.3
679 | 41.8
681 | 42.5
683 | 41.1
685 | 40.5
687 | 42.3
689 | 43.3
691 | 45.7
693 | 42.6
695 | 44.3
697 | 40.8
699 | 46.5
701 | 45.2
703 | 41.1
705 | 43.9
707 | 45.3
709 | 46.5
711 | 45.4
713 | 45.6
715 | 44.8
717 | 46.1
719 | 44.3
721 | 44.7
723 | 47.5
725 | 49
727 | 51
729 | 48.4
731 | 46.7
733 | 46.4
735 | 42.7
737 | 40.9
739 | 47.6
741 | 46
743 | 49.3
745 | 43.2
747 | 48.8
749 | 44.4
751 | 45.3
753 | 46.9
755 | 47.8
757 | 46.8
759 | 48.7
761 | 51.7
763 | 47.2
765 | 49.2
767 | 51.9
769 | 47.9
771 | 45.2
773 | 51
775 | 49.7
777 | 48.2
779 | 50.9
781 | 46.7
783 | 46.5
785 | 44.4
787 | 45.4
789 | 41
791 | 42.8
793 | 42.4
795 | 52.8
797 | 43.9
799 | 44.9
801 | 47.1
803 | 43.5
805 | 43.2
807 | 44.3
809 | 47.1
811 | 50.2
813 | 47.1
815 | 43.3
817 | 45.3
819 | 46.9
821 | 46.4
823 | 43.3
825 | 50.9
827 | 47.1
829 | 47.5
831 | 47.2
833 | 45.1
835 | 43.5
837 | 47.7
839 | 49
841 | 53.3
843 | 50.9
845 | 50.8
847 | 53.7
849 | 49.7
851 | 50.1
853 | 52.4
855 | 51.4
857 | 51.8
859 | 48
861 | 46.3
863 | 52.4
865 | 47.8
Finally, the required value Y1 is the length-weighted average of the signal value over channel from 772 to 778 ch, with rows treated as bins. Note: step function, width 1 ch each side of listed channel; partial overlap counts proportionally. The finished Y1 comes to 49.6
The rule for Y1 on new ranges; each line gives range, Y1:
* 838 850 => 51.2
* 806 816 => 46.4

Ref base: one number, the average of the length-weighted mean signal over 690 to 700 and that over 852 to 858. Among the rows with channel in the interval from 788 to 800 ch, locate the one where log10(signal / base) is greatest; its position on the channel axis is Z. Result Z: 795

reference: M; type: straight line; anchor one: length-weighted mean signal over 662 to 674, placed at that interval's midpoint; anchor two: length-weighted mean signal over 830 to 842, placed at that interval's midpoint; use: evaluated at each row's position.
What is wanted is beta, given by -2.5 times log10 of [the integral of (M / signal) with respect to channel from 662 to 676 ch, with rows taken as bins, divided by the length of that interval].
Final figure 0.00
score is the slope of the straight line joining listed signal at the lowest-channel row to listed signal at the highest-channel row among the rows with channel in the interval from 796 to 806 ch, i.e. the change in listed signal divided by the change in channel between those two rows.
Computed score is -0.09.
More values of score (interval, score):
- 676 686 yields -0.60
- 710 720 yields -0.14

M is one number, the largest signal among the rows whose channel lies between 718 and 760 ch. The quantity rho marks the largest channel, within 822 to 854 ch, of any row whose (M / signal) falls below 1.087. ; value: 853 ch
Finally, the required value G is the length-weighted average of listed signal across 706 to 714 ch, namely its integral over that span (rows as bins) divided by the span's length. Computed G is 45.7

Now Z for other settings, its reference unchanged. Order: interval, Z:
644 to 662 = 655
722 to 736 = 727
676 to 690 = 677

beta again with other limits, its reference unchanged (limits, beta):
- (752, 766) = 0.06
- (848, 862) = 0.04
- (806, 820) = -0.02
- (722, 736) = 0.05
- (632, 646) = 0.03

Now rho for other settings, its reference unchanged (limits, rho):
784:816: 813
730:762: 761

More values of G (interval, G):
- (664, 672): 43.3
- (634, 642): 44.8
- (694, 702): 44.2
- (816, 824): 45.5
